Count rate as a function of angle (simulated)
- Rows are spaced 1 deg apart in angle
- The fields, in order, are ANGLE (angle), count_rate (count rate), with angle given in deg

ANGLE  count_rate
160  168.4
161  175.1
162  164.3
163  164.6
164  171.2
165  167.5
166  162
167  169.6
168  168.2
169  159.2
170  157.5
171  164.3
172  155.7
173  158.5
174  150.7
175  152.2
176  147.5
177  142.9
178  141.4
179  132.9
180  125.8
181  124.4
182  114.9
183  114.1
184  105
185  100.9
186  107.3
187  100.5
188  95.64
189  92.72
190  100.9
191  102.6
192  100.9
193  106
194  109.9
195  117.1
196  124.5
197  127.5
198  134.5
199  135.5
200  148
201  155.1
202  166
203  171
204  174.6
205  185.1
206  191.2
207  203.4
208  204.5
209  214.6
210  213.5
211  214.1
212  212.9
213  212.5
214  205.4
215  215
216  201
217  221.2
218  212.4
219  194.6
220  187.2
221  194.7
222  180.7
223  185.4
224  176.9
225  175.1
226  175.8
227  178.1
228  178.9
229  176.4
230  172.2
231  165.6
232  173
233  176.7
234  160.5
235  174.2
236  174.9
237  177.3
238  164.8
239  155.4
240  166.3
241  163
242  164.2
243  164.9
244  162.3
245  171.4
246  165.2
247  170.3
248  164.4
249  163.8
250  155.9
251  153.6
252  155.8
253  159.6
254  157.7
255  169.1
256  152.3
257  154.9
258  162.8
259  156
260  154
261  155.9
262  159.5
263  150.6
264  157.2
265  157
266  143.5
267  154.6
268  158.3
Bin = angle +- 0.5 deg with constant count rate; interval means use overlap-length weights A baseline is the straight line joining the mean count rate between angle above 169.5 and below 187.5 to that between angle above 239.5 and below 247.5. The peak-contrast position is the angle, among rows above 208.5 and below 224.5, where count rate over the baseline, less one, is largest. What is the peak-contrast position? 217 deg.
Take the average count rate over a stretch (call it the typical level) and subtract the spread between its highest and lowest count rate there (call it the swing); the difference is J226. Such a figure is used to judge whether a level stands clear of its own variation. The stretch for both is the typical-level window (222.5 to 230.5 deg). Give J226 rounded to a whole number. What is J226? 164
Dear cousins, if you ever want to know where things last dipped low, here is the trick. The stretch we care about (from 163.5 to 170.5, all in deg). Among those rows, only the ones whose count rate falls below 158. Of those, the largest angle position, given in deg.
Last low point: 170 deg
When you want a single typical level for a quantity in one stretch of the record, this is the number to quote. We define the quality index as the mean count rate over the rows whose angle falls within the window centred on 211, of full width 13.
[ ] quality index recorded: 207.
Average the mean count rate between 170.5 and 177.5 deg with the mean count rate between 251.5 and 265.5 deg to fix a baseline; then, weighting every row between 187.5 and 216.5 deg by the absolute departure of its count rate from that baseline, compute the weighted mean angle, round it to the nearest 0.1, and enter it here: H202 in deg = 202.4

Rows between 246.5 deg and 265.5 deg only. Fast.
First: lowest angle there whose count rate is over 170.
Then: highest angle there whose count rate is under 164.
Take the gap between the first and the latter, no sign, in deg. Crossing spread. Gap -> 18 deg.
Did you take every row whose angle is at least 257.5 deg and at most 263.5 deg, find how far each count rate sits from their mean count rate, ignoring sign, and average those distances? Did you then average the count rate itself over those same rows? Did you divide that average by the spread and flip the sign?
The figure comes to -50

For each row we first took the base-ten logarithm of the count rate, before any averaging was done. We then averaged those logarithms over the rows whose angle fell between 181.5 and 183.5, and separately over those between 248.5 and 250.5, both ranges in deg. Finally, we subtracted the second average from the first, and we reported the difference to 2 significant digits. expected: -0.14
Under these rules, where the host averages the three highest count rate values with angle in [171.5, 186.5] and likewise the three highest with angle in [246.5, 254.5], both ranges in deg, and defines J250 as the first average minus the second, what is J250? -11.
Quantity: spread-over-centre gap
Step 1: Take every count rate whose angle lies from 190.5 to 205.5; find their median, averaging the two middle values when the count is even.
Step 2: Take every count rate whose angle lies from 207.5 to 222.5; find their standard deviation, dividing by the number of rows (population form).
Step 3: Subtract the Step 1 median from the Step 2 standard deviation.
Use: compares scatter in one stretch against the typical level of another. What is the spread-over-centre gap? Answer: -123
